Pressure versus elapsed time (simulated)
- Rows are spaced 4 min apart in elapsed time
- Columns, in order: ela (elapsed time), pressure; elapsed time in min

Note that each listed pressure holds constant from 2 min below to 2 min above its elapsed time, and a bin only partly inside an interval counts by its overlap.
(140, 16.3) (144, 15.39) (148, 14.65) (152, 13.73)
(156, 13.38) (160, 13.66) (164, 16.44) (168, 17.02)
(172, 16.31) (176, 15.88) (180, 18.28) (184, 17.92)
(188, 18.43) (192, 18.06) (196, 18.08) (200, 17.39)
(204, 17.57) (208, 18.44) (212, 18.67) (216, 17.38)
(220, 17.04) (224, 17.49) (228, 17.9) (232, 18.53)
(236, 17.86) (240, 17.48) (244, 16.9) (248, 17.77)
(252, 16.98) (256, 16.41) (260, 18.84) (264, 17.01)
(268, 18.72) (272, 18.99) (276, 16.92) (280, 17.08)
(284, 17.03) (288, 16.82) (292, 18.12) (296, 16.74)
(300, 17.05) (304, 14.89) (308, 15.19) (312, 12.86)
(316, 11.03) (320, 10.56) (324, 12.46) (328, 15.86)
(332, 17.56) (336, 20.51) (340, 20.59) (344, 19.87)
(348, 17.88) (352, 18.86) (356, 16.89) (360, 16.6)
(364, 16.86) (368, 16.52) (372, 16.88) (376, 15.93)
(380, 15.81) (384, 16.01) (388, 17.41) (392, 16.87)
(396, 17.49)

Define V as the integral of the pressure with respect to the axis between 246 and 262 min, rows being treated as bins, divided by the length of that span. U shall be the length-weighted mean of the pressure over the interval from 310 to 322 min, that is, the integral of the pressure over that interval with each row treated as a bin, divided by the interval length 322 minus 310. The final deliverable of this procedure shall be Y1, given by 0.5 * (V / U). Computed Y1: 0.76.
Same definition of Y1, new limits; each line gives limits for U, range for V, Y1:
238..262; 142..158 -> 0.41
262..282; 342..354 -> 0.53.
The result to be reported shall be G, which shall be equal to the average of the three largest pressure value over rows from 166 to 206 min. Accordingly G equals 18.3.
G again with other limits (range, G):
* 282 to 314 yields 17.4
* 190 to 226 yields 18.4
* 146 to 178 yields 16.6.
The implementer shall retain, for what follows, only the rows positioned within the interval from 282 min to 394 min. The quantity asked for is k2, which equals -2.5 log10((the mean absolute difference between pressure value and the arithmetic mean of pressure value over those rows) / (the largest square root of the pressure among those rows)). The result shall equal 1.1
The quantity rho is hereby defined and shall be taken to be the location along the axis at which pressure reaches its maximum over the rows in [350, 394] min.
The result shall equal 352 min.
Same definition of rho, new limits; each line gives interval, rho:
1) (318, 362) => 340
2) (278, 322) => 292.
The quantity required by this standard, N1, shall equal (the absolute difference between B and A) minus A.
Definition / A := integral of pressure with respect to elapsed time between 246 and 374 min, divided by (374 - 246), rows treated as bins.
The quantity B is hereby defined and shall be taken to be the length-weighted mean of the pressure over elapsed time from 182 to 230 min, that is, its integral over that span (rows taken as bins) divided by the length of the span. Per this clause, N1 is -15.7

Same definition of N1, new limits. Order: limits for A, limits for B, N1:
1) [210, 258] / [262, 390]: -16.6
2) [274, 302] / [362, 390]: -16.5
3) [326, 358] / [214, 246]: -17.6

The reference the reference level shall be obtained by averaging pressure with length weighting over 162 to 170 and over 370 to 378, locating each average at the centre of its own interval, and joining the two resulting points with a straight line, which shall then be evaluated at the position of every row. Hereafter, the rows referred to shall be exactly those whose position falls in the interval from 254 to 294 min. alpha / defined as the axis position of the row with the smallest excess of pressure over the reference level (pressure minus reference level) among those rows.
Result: 256 min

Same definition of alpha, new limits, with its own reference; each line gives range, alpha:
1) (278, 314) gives 312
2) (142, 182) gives 156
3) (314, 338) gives 320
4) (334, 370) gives 368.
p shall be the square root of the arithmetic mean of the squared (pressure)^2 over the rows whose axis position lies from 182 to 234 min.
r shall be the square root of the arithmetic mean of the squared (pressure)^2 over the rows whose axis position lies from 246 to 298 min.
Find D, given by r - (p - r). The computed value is 295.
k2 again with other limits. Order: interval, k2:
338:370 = 1.3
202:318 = 1.5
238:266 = 2.2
